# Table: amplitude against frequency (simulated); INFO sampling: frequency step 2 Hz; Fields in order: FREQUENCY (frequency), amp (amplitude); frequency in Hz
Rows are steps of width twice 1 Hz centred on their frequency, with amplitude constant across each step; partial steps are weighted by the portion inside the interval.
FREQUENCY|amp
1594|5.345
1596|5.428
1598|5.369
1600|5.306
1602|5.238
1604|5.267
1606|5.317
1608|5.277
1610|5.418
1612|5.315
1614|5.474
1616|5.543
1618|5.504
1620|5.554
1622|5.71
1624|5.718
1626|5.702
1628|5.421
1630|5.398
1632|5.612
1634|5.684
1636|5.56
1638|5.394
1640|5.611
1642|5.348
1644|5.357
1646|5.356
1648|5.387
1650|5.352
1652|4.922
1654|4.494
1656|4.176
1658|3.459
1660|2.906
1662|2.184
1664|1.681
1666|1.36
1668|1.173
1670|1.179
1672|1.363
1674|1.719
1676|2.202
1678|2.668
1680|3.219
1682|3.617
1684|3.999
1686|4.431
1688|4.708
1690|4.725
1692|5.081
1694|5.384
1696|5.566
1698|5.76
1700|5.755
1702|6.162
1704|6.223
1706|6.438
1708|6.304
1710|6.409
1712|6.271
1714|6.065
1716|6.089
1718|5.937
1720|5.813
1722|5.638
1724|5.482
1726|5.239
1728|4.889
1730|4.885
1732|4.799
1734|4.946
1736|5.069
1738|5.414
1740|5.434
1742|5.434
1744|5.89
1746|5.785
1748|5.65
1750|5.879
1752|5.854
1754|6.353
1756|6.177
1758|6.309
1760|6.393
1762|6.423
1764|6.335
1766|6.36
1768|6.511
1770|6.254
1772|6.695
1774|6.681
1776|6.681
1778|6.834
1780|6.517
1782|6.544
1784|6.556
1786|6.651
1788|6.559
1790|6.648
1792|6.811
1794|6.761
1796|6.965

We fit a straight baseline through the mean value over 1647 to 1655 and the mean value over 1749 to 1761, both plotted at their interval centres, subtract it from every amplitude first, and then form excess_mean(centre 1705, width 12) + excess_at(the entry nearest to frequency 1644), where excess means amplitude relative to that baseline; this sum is 1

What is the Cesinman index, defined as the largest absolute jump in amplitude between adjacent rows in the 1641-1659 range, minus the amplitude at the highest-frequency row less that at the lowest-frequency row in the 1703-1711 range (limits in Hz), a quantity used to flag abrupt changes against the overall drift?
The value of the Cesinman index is 0.5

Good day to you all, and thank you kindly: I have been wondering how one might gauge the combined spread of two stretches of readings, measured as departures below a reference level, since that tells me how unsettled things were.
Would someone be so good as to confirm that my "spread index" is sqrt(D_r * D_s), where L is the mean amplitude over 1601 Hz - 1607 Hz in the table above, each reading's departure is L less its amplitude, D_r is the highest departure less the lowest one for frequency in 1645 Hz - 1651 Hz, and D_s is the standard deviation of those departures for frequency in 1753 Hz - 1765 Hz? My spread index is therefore 0.05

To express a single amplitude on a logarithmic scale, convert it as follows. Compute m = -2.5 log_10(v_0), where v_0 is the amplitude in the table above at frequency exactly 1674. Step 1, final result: -0.59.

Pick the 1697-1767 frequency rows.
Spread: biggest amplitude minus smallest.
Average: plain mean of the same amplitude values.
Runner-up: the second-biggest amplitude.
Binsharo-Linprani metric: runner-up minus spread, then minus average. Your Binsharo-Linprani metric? -1.0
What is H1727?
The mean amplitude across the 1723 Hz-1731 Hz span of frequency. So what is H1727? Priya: 5.1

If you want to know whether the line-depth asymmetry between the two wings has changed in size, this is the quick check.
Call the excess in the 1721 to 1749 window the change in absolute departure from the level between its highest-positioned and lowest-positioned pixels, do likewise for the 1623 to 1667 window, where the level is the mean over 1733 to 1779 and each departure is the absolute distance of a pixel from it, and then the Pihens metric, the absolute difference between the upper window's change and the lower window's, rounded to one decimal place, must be 4.4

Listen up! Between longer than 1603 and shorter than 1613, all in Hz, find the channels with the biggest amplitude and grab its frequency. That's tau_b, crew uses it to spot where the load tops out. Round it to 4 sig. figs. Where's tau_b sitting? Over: 1610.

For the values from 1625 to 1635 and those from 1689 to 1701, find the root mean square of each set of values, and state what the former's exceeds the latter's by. 0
